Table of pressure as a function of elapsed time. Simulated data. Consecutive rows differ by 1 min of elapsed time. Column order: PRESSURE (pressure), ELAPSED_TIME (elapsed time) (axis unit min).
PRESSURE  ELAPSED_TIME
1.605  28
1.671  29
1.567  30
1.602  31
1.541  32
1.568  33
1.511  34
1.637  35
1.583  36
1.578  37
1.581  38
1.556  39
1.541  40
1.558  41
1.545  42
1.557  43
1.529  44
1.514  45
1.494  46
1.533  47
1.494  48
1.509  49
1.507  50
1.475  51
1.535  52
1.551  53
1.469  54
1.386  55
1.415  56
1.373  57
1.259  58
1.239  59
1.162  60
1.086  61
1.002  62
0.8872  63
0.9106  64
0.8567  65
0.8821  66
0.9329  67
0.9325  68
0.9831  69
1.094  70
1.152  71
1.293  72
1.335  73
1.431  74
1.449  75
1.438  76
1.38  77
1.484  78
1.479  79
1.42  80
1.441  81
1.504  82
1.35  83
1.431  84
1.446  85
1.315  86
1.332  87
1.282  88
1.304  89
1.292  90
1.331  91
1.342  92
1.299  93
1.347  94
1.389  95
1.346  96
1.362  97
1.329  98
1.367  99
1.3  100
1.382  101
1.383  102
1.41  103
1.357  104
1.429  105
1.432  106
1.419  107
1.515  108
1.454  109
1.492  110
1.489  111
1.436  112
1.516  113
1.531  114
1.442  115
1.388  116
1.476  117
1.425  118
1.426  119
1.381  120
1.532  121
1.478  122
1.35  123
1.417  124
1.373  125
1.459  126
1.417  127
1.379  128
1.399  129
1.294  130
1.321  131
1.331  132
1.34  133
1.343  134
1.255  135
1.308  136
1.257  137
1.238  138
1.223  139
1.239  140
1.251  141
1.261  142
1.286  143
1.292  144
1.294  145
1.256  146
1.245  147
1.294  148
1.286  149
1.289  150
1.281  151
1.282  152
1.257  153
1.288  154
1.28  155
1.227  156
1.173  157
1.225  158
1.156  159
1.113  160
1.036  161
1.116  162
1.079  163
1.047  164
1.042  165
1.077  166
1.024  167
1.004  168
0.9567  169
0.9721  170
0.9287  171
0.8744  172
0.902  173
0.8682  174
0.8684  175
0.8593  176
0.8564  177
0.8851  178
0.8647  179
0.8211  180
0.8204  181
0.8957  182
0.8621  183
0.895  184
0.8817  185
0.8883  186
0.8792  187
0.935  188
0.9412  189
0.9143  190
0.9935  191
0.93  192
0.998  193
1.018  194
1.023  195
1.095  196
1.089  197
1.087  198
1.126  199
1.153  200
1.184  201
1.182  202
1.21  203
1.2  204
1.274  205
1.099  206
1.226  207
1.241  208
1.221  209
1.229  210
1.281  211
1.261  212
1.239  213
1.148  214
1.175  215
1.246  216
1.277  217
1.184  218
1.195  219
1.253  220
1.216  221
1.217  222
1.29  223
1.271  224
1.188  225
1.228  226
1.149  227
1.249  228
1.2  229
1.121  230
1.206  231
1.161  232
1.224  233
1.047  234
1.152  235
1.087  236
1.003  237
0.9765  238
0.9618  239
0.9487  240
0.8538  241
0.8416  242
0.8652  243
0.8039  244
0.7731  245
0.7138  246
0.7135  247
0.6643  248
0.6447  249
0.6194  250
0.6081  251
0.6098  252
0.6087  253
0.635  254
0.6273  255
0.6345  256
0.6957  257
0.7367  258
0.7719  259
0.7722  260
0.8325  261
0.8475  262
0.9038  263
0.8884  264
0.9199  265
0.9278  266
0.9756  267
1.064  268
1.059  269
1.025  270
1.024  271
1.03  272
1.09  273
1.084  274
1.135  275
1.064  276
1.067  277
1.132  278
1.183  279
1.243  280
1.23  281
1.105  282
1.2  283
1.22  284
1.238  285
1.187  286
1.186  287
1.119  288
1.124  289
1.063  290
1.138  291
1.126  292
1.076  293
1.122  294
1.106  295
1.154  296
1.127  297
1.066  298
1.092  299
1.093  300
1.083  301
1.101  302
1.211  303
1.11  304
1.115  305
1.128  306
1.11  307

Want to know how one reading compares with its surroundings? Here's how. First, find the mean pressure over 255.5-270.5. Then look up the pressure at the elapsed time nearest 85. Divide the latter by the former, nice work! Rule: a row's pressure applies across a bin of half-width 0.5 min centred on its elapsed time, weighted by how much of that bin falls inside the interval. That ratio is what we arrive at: 1.66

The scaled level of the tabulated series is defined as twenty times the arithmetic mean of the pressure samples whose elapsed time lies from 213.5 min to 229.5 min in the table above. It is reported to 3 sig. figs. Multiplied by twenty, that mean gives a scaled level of 24.4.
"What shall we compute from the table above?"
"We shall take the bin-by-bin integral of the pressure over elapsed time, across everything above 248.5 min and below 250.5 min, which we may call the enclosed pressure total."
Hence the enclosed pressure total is 1.3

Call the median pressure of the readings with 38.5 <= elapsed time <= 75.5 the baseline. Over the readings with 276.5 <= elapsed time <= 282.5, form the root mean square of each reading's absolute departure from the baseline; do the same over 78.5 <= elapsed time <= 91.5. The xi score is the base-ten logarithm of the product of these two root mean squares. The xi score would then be -1.7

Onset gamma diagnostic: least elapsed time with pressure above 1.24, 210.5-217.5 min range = 211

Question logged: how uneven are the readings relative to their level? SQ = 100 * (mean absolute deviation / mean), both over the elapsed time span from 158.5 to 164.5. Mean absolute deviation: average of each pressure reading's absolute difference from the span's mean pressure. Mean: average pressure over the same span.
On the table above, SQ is 3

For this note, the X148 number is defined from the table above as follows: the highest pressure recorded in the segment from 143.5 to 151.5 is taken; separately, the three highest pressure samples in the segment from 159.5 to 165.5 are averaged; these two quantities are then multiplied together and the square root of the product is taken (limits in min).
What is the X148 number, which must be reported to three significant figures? 1.19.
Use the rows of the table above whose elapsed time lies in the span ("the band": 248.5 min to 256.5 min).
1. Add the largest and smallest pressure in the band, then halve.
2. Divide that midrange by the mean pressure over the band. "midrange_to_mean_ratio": 1.00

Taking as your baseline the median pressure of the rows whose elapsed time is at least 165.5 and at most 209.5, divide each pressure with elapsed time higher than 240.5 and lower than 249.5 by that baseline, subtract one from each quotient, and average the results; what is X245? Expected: -0.2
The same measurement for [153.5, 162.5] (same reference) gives 0.2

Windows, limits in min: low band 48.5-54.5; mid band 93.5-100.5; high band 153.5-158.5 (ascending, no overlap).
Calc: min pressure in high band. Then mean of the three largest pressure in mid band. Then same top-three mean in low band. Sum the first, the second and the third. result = 4.08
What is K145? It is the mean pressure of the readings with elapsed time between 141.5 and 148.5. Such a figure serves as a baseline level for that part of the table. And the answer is 1.3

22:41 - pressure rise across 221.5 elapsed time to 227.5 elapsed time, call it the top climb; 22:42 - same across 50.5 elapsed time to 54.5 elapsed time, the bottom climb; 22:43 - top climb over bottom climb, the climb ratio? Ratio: 11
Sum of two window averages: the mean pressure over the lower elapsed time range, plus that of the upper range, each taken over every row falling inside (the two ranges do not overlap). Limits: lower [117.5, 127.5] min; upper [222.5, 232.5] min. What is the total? 2.6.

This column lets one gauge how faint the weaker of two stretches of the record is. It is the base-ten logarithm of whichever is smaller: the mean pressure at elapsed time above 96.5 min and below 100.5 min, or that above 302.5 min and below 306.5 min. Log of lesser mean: 0.057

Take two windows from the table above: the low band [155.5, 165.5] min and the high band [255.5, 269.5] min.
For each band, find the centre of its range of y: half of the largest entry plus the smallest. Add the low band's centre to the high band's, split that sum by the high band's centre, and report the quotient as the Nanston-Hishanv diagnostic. 2.33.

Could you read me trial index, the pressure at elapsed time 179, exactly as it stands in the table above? 0.8647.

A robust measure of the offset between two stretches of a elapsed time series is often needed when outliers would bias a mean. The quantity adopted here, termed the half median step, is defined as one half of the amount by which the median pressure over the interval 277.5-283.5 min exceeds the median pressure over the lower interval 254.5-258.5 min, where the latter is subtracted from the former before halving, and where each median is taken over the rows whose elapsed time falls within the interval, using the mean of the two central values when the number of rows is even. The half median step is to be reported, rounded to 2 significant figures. 0.26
